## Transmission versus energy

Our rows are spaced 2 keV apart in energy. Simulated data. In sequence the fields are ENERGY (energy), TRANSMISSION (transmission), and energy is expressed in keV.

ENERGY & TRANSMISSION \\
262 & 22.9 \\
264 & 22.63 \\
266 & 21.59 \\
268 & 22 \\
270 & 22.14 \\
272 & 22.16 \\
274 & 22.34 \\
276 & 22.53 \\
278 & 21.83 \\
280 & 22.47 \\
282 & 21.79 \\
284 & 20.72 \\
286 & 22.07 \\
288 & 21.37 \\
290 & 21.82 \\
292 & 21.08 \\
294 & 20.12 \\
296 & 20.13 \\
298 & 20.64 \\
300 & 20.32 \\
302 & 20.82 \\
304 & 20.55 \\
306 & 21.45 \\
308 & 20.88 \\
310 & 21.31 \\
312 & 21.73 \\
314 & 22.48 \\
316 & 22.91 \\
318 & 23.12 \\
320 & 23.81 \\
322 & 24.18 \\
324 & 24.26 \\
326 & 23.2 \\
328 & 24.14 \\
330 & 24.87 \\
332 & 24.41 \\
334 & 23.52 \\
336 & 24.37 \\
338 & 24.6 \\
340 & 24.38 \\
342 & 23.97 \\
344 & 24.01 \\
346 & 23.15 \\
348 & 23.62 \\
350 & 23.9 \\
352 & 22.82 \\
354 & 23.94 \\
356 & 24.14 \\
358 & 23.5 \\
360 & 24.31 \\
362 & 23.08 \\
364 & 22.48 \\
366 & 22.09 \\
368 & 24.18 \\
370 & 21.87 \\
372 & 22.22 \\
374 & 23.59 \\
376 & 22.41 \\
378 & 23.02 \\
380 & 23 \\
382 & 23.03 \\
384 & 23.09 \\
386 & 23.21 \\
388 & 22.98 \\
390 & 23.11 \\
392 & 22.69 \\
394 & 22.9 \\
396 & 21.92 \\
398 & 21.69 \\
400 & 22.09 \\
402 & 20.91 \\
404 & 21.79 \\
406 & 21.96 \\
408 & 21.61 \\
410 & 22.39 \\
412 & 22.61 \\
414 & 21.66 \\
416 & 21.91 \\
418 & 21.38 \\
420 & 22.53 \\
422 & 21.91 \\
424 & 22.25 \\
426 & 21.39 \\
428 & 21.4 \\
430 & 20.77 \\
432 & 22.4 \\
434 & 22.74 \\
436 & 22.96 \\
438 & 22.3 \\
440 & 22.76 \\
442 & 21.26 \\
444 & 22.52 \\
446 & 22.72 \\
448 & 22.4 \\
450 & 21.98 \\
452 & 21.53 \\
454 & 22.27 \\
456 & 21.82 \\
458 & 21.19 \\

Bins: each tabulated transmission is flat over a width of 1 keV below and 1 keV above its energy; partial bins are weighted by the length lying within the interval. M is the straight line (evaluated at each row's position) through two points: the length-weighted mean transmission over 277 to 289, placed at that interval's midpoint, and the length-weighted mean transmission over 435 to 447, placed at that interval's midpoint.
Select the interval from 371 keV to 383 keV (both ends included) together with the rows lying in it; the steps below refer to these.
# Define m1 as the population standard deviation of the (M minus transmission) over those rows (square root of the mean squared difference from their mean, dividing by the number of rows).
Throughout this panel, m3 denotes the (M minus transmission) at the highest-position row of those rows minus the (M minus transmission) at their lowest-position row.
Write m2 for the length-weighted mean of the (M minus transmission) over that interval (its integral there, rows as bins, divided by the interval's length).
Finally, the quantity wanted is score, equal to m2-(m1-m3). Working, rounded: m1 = 0.45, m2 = -0.7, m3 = -0.8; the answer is -2.0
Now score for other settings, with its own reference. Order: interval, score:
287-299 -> 1.0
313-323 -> -3.7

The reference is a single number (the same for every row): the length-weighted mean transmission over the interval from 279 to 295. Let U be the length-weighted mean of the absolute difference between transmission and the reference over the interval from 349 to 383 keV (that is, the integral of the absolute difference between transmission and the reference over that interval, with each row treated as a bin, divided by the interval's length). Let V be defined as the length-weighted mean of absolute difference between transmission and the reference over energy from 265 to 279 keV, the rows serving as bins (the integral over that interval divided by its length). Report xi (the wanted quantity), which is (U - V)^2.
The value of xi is 1.1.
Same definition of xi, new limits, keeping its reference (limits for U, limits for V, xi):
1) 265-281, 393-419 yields 0.0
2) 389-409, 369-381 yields 0.3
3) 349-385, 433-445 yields 0.4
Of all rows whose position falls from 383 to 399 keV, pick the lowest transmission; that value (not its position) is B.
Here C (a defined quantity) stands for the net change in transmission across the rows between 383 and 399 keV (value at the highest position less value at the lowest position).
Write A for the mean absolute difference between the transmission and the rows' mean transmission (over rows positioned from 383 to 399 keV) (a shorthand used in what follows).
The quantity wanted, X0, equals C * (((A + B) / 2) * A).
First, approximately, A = 0.45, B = 21.69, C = -1.4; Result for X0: -7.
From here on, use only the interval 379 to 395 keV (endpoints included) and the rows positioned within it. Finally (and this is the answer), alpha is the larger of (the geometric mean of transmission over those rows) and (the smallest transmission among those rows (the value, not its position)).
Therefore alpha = 23.0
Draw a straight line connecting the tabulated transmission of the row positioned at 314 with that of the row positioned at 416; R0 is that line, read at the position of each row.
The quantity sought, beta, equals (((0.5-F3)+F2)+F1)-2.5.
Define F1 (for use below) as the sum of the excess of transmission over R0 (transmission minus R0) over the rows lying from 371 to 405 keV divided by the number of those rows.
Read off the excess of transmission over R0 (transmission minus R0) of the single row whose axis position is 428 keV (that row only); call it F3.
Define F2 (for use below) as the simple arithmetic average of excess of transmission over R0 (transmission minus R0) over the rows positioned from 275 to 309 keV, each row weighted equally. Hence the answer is -2.4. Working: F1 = 0.5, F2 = -1.4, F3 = -0.4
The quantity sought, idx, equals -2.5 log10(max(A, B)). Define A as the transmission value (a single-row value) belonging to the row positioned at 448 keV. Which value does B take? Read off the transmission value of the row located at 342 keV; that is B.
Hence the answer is -3.45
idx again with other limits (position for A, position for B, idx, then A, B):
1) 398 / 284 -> -3.34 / 21.69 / 20.72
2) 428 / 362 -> -3.41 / 21.4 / 23.08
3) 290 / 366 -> -3.36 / 21.82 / 22.09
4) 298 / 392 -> -3.39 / 20.64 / 22.69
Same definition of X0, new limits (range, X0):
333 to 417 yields -13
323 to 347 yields -5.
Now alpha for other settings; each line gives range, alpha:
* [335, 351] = 24.0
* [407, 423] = 22.0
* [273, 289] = 21.9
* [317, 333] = 24.0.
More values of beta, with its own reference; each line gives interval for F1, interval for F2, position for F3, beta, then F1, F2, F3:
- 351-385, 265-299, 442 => -1.7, 0.9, -1.1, -0.5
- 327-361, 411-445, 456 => -0.3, 1.7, 0.2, 0.1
